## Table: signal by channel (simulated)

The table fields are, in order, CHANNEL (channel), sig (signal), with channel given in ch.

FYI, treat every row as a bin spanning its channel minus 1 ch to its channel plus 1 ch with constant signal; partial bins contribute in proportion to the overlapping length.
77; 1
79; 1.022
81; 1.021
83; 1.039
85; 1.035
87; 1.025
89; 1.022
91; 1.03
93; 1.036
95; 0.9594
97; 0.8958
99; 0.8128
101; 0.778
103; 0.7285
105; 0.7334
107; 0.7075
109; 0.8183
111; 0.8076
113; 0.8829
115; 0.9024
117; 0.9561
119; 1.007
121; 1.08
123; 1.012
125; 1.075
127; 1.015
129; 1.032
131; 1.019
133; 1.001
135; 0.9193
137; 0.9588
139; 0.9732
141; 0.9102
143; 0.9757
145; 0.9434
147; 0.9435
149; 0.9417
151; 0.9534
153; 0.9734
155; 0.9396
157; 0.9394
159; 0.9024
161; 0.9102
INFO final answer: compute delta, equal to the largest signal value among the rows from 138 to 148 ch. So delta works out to 0.9757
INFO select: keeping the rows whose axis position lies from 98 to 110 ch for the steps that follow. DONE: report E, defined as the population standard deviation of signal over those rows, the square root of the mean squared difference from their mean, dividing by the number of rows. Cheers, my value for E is 0.04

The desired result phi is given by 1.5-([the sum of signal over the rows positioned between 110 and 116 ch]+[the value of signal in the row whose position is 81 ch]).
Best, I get -2.11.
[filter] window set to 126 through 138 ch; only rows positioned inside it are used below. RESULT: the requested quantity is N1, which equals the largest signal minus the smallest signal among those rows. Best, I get 0.11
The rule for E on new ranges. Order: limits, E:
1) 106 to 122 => 0.11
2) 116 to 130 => 0.04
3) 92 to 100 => 0.08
